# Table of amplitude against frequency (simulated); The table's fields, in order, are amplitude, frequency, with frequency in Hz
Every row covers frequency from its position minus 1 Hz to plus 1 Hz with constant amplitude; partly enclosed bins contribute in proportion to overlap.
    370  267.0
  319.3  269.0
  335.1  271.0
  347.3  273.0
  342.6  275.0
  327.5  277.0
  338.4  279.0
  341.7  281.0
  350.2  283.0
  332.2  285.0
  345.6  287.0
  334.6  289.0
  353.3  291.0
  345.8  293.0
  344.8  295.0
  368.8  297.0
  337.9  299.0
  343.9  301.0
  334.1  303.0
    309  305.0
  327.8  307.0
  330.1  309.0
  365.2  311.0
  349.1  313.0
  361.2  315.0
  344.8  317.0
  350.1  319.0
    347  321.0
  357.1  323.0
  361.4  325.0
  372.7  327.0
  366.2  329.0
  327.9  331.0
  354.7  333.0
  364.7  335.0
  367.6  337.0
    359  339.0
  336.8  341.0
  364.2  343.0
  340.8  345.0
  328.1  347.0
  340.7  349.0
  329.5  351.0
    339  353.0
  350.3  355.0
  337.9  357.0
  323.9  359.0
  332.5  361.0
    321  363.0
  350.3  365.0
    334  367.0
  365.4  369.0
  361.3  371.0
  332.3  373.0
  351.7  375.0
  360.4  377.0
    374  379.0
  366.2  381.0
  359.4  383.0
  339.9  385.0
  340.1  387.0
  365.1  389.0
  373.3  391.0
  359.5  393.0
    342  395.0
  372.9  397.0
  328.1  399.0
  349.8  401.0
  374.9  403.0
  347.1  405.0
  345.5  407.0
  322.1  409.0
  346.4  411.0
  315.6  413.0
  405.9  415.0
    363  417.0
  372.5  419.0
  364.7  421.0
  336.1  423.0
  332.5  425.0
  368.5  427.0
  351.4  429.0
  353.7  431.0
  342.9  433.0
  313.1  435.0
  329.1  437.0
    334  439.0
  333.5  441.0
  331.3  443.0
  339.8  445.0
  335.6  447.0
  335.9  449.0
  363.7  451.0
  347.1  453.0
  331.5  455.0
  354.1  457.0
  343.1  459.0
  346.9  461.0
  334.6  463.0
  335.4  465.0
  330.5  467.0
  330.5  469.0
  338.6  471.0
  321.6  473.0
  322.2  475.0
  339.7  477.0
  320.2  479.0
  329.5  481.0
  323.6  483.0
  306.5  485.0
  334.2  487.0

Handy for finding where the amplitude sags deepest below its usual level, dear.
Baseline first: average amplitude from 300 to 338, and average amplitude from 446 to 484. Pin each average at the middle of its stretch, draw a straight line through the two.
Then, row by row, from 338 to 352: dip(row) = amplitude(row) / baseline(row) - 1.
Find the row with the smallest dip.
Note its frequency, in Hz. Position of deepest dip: 347.0 Hz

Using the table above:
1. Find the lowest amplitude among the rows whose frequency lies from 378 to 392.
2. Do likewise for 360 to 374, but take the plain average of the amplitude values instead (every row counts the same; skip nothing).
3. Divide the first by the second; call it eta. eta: 0.993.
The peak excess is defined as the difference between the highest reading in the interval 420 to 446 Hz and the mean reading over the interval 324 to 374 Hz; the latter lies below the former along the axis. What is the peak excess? 22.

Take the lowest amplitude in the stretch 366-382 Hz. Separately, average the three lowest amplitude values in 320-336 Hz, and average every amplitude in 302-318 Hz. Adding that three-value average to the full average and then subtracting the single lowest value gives 351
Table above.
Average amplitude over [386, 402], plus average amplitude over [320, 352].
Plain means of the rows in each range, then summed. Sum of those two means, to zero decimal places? 705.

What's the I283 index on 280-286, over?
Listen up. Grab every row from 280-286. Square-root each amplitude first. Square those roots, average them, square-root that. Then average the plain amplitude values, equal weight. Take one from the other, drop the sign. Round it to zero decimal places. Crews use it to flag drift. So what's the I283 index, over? 323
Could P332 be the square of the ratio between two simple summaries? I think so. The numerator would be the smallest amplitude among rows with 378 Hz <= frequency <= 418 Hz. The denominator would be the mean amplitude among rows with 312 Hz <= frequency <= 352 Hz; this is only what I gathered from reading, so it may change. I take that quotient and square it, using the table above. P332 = 0.808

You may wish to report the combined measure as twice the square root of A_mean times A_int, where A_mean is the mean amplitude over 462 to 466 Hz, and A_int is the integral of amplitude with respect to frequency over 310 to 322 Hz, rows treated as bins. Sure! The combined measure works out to 2382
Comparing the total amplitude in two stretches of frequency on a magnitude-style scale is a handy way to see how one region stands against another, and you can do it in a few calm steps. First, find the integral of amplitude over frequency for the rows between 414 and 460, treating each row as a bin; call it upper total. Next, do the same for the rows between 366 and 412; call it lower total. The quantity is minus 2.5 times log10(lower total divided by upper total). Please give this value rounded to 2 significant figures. -0.017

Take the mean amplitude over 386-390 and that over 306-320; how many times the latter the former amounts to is 1.02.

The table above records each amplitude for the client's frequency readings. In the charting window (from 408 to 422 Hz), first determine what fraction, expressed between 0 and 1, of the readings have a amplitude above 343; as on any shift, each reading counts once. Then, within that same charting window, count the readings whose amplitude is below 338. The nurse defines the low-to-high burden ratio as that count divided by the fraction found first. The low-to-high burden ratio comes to 2.8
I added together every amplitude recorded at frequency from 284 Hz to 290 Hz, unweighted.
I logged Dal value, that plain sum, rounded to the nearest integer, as 1012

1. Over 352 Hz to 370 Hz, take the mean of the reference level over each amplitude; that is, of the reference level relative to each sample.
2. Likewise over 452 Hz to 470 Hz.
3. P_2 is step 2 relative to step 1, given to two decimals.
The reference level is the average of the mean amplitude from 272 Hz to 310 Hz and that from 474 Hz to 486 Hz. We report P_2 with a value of 1.00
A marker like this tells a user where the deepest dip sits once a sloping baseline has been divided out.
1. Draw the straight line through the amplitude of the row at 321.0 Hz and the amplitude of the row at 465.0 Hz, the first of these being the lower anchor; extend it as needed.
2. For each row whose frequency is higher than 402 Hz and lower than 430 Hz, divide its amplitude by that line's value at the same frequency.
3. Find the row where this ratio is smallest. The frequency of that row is 413.0 Hz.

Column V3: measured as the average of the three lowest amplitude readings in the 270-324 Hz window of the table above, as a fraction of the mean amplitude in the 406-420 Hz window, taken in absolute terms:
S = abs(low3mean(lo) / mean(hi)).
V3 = 0.91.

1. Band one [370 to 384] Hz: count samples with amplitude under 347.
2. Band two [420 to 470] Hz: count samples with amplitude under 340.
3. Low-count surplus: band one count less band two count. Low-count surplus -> -14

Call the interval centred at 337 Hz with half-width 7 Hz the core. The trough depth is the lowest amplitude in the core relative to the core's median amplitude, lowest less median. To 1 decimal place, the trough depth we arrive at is -31.1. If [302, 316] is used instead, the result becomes -25.1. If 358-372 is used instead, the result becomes -13.0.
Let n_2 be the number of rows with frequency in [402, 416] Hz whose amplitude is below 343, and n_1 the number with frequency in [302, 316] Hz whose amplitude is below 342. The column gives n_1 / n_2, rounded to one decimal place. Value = 2.0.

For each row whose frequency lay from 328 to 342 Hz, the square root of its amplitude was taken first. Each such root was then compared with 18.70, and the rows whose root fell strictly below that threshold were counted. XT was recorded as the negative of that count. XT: -2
